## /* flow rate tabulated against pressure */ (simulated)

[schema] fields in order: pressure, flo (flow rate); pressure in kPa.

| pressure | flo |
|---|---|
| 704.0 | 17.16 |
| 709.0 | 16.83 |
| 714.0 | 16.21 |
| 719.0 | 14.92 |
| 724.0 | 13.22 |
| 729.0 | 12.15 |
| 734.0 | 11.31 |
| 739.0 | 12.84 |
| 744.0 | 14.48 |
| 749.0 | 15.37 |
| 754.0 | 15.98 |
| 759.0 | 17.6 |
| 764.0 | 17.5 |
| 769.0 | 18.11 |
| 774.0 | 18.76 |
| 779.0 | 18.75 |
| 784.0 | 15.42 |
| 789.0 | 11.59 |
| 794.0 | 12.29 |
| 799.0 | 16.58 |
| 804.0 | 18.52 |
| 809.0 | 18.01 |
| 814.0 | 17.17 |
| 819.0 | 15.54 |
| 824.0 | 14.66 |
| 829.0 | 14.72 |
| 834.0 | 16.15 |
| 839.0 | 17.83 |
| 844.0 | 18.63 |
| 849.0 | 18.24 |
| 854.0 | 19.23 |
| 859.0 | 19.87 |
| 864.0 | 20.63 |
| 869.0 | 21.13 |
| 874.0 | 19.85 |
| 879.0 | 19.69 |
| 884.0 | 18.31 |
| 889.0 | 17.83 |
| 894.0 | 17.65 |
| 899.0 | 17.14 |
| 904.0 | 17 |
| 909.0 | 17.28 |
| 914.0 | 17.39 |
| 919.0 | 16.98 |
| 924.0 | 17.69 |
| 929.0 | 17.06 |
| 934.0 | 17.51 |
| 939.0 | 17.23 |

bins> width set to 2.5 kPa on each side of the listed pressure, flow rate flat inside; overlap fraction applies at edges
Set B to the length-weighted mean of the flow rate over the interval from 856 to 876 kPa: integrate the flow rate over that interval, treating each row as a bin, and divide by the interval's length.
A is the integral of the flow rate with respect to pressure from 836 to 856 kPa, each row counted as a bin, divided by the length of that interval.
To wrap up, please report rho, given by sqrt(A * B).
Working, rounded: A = 18.4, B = 20.4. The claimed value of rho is 19.4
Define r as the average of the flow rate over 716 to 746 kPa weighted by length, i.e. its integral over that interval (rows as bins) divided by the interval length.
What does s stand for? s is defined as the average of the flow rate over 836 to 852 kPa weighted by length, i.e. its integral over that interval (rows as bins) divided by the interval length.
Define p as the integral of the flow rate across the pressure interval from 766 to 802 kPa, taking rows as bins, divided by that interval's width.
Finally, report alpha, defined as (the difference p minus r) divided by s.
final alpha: 0.15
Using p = 16.0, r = 13.2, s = 18.2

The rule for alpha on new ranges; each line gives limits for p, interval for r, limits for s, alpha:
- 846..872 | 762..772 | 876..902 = 0.11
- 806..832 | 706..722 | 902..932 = 0.01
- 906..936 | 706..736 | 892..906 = 0.18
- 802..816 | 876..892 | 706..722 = -0.04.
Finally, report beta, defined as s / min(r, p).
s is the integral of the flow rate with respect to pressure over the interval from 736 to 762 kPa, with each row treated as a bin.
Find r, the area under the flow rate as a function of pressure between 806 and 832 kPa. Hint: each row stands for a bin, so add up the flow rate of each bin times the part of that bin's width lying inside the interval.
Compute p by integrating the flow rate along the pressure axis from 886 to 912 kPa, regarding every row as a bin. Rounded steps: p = 452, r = 418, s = 396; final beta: 0.95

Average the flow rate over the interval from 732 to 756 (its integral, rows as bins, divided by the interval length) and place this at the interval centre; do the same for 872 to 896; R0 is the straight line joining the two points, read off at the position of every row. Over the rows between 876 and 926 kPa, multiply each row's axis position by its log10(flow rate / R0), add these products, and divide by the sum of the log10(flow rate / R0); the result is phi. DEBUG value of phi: 910.7 kPa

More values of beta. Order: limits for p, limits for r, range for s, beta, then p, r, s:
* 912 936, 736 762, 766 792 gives 1.08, 416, 396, 428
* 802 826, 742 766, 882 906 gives 1.09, 403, 389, 422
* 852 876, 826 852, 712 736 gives 0.73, 484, 445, 325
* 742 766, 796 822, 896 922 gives 1.15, 389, 443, 447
